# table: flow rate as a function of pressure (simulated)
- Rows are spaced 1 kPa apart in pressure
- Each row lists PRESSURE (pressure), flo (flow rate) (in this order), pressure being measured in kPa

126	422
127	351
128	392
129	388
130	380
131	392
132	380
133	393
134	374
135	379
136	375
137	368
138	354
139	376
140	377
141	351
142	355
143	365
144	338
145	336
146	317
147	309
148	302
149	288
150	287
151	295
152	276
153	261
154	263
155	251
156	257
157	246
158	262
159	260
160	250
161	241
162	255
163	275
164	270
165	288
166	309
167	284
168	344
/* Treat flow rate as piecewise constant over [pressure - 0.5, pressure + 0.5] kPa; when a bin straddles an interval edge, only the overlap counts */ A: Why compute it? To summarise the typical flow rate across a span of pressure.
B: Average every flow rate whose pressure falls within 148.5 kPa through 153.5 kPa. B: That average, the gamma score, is 281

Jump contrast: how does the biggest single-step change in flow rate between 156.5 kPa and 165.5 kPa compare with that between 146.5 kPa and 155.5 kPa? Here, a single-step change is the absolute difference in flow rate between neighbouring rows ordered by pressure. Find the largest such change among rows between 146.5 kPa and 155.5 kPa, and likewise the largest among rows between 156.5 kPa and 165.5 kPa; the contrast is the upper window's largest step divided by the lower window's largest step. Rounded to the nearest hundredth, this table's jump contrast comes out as 1.05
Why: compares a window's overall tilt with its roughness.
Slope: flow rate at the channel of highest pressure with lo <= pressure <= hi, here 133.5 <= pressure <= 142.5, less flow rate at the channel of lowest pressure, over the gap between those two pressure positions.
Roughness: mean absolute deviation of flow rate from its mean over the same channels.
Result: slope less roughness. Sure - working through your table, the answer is -12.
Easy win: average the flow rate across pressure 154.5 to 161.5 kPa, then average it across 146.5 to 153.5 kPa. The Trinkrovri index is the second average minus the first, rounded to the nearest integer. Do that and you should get 36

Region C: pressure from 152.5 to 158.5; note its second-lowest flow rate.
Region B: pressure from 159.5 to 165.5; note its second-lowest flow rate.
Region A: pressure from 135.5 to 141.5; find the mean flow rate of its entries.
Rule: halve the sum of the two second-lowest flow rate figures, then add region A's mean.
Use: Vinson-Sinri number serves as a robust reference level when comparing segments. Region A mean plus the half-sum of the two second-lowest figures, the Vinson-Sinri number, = 617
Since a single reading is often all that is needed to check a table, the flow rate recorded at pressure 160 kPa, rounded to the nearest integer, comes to 250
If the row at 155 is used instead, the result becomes 251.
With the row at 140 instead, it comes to 377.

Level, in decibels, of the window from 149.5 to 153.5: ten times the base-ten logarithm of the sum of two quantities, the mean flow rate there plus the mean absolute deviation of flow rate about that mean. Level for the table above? 24.6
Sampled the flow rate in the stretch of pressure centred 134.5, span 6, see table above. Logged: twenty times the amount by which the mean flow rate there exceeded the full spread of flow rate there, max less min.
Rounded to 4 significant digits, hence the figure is 7063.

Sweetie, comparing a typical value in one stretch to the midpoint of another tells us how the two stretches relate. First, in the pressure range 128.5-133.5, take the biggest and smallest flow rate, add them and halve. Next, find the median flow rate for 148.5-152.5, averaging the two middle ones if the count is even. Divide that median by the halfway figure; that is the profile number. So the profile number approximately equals 0.74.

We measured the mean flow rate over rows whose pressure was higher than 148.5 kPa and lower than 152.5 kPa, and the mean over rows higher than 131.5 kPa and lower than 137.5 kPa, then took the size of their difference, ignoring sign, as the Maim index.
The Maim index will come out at 92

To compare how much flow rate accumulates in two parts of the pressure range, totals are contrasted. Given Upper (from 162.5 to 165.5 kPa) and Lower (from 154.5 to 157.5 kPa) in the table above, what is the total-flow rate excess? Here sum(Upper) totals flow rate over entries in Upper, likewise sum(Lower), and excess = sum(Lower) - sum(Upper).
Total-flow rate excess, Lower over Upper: -79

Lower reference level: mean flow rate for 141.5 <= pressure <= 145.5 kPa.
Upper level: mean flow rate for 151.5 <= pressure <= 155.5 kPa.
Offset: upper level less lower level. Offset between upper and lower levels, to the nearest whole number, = -86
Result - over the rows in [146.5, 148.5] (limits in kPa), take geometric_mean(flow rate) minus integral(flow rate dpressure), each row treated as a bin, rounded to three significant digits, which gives -306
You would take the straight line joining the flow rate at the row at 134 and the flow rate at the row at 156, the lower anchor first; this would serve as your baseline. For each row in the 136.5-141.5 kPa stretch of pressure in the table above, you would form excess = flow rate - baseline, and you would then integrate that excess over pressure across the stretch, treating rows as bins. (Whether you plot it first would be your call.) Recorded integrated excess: 89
